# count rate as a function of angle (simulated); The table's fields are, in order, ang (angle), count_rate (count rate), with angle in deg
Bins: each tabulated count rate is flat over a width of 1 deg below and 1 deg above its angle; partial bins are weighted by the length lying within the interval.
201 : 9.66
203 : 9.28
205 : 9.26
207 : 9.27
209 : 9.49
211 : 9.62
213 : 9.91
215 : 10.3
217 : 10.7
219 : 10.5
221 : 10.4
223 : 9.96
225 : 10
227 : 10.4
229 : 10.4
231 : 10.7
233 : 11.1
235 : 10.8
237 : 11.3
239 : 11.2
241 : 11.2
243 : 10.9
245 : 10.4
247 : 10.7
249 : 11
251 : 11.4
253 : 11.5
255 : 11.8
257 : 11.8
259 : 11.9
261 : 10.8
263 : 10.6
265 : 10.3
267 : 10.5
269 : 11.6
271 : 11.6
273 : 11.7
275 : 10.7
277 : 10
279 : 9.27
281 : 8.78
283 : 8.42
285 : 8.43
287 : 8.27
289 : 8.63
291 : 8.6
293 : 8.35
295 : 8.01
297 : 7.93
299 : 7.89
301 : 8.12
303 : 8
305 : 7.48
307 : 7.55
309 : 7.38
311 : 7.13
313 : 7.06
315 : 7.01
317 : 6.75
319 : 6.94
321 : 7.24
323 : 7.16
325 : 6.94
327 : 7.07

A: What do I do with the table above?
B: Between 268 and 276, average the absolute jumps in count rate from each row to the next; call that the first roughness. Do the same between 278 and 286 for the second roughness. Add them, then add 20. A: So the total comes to 20.7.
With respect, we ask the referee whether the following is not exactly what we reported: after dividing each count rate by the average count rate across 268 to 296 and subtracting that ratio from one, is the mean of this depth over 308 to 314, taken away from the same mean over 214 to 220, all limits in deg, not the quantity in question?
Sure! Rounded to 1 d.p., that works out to -0.4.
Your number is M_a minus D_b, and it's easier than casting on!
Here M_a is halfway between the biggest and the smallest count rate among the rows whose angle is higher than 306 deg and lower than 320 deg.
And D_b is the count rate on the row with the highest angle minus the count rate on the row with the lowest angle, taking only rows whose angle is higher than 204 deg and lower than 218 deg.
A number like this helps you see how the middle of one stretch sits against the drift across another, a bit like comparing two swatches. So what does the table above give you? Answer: 5.7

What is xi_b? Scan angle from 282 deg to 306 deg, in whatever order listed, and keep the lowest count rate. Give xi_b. 7.48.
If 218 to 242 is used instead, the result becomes 9.96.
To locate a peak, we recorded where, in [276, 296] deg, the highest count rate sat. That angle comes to 277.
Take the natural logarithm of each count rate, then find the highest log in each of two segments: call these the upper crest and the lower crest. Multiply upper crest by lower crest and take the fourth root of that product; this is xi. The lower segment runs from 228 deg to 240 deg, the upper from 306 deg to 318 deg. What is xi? 1.49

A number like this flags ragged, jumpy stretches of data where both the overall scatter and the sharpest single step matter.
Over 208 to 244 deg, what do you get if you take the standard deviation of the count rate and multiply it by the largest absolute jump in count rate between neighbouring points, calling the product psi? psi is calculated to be 0.27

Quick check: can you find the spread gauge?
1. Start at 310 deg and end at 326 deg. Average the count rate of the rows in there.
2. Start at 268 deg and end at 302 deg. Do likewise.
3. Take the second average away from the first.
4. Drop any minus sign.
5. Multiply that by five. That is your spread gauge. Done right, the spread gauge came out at 10.8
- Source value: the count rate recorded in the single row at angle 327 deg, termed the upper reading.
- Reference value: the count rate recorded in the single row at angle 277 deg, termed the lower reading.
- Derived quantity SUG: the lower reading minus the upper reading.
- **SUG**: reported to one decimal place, 2.9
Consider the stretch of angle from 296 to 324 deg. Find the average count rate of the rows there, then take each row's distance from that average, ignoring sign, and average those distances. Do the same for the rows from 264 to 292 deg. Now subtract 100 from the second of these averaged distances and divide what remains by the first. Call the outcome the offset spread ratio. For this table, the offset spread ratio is -271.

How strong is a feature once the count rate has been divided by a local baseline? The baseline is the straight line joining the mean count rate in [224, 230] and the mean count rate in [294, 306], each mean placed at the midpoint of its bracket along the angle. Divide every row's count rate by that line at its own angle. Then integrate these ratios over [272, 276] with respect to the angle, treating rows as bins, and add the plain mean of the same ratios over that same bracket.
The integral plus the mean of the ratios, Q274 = 6.4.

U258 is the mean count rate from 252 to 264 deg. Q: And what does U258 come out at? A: 11.4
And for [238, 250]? 10.9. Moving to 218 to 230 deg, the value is 10.3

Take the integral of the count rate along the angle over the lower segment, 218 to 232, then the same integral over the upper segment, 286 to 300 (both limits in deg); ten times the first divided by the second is 13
